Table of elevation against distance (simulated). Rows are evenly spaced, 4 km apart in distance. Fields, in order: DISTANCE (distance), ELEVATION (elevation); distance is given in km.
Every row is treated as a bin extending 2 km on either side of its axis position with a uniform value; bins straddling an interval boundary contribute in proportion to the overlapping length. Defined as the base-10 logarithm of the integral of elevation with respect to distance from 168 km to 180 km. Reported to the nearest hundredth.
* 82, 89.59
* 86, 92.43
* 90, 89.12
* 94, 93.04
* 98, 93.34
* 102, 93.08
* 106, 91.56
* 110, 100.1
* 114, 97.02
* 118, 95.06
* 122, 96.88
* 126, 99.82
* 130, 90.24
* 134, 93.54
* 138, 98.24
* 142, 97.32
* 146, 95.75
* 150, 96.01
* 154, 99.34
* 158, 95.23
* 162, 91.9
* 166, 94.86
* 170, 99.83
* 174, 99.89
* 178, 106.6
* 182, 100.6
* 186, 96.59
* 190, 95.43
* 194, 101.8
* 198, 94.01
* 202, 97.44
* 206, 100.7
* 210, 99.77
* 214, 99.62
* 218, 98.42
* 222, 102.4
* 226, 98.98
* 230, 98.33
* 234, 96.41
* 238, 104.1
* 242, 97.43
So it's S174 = 3.09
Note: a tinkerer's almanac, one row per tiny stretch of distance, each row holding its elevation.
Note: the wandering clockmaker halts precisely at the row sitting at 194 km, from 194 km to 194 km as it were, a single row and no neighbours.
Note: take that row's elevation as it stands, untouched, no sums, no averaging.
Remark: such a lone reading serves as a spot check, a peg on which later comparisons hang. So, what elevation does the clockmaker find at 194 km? 101.8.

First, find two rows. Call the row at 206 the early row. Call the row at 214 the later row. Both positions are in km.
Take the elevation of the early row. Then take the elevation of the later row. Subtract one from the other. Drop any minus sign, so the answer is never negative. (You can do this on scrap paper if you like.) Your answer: 1.1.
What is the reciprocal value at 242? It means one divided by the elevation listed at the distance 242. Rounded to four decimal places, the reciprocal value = 0.0103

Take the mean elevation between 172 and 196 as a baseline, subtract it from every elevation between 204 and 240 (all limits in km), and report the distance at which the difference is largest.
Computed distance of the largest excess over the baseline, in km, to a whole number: 238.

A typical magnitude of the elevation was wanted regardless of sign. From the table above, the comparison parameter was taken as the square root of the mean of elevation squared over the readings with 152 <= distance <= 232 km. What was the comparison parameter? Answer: 98.6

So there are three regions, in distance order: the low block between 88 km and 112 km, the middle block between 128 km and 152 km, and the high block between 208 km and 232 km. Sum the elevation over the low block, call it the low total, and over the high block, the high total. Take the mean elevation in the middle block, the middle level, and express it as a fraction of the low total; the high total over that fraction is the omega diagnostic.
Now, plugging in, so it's 3517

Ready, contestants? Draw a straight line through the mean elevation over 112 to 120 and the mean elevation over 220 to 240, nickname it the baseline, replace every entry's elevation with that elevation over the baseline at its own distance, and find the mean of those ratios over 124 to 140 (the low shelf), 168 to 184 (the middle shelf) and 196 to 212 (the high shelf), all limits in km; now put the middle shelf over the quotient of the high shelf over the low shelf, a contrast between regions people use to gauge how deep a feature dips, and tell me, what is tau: 1.04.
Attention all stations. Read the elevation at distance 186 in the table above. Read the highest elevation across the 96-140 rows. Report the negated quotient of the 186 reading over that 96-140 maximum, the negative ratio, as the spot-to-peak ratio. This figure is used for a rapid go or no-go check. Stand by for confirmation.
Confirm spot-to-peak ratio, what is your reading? -0.965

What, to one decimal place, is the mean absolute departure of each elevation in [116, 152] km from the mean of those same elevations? 2.0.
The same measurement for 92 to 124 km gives 2.3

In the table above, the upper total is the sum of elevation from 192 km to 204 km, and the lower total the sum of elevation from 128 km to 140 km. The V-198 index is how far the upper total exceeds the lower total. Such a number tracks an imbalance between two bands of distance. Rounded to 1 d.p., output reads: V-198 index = 11.2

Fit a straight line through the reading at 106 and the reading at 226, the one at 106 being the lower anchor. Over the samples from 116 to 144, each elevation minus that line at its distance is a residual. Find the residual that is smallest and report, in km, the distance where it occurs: 130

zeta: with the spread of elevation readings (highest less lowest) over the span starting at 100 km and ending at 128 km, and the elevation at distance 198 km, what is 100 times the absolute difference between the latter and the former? 8547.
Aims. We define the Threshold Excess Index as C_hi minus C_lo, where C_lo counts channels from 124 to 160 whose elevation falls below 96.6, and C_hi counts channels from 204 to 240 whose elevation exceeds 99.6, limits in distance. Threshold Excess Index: 0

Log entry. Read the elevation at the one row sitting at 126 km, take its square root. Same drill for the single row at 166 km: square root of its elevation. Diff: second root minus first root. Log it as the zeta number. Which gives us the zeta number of -0.25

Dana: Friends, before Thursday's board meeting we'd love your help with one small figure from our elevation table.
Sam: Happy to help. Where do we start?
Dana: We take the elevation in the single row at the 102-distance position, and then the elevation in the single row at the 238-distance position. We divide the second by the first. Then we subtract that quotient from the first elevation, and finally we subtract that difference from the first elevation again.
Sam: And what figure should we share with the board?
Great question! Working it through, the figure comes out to 1.12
